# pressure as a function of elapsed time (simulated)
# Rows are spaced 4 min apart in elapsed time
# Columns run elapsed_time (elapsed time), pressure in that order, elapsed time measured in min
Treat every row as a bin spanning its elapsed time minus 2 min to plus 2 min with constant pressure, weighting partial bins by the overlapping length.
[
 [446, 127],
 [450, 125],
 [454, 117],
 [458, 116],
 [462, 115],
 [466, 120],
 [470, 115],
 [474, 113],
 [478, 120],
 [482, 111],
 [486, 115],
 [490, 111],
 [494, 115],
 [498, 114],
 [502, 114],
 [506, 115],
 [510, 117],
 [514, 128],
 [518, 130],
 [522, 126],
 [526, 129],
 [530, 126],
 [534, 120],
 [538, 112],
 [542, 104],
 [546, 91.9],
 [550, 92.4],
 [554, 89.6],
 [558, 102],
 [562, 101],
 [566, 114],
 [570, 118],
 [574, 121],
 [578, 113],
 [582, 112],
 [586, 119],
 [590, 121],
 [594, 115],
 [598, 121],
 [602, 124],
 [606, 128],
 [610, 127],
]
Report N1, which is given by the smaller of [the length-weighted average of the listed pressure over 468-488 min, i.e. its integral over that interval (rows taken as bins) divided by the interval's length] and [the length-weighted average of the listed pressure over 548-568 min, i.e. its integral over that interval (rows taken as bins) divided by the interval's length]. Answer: 100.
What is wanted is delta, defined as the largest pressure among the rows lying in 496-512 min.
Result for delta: 117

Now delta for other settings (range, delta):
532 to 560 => 120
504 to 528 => 130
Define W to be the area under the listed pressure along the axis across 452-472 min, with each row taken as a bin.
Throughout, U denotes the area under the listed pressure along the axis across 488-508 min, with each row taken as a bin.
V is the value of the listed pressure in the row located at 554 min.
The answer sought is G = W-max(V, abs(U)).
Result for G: 56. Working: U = 2276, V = 89.6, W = 2332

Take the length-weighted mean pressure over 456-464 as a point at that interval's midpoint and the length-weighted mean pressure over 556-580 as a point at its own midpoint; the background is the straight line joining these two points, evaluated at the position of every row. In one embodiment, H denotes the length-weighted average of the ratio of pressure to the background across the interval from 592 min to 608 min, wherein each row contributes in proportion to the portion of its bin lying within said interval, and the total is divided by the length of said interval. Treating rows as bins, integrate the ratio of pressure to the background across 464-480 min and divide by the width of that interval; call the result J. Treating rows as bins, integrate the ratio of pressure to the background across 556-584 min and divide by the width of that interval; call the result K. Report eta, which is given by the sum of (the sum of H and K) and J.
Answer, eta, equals 3.12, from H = 1.11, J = 1.02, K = 1.00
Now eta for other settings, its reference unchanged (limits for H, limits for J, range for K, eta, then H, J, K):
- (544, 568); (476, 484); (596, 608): 3.01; 0.88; 1.01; 1.13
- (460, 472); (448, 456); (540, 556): 2.90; 1.01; 1.04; 0.84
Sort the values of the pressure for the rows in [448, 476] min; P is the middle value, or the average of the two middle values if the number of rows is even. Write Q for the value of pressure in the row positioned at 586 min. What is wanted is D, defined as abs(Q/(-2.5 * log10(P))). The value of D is 23.1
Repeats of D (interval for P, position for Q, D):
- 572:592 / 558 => 19.7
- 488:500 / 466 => 23.3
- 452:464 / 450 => 24.2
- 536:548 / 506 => 22.8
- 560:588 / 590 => 23.5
